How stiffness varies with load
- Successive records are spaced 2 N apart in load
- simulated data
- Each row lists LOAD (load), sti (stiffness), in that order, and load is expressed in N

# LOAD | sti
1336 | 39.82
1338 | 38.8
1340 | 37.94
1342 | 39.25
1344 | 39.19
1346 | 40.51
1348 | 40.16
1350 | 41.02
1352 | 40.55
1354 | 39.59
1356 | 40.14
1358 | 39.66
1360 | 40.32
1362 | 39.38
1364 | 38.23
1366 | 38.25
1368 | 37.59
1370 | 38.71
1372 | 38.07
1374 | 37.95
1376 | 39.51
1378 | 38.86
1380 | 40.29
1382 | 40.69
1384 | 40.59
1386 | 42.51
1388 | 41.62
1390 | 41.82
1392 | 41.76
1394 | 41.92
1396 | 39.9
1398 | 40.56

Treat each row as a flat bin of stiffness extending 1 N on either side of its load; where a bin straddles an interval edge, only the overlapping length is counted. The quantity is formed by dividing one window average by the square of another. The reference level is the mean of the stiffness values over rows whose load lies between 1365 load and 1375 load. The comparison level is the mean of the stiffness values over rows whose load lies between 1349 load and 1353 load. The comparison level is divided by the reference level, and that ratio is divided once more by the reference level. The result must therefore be 0.0281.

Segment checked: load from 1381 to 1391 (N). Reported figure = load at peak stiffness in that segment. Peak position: 1386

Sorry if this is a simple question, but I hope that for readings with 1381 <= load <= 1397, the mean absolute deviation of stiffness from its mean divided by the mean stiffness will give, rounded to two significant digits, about 0.017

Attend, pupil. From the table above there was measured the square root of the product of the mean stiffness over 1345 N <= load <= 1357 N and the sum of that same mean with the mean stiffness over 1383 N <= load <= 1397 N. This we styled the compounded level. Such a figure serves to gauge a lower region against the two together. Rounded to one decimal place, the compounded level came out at 57.4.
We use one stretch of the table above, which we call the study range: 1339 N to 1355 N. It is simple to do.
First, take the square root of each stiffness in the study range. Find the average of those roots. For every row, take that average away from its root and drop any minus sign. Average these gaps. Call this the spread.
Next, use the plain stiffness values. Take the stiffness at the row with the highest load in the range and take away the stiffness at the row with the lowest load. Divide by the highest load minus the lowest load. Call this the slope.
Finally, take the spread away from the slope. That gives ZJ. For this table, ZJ 0.06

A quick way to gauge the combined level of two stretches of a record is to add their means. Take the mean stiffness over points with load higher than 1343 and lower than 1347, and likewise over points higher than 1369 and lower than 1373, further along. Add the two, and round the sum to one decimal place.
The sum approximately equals 78.2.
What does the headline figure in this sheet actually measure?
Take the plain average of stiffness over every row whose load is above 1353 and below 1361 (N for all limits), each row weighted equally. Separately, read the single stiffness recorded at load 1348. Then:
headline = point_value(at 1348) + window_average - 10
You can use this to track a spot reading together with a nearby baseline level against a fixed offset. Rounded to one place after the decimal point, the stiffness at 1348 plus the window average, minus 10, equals 70.1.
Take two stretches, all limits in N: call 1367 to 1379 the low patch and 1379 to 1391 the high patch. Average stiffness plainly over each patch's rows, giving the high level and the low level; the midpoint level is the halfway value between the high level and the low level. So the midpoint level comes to 39.9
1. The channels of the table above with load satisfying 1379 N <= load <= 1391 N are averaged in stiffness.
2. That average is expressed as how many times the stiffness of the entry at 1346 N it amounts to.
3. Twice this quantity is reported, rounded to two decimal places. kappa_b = 2.04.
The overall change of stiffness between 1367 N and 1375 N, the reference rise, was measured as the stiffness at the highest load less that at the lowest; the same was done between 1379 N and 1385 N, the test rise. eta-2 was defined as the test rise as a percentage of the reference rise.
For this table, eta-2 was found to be 83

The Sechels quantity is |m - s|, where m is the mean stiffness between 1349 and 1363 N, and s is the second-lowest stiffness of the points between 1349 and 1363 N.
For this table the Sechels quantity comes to 0.50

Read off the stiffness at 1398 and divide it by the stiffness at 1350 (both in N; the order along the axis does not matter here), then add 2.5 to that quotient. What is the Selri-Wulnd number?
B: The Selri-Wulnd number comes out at 3.49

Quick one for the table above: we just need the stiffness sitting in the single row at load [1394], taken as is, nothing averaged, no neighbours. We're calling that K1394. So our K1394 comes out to 41.92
